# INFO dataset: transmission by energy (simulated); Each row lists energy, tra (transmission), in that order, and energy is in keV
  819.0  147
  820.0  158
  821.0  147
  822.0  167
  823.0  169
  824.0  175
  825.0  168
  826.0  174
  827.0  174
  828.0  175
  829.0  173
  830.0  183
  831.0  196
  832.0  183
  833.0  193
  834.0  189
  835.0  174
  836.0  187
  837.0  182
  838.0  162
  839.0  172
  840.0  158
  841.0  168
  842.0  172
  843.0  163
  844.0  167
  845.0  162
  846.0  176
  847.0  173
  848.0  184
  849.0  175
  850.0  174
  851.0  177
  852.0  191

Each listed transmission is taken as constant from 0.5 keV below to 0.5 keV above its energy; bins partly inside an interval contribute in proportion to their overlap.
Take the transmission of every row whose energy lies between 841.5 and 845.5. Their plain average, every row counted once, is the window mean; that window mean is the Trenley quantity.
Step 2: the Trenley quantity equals 166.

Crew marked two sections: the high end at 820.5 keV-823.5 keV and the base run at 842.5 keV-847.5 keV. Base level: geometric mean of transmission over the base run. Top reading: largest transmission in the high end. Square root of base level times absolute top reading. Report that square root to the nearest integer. 169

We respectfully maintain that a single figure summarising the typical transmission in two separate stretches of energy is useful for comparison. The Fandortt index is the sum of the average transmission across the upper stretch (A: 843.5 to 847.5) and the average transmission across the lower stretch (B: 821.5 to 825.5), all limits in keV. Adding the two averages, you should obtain 339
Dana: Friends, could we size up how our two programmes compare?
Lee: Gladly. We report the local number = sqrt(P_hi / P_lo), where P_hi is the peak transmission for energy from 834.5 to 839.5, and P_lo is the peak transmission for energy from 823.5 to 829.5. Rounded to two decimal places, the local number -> 1.03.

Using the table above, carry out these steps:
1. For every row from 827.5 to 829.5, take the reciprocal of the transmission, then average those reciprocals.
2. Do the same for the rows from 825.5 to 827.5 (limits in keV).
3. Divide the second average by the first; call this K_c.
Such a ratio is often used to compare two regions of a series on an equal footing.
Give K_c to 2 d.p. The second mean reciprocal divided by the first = 1.00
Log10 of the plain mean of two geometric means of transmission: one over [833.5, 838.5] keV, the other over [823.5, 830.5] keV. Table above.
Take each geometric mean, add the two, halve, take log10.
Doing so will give 2.25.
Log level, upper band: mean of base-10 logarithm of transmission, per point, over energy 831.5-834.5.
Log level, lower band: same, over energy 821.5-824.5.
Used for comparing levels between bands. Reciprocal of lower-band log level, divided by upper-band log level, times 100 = 19.7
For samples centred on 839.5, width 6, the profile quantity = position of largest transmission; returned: 837.0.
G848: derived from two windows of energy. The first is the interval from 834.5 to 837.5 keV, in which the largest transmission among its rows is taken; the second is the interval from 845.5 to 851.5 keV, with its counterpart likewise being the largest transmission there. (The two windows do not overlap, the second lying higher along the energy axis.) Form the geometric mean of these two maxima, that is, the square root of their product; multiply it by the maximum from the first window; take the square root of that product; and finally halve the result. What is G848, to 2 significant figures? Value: 93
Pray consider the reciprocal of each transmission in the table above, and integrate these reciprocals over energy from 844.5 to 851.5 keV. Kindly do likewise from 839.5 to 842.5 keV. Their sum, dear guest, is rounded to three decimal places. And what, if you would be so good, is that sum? 0.058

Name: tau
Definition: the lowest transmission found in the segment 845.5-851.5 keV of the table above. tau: 173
